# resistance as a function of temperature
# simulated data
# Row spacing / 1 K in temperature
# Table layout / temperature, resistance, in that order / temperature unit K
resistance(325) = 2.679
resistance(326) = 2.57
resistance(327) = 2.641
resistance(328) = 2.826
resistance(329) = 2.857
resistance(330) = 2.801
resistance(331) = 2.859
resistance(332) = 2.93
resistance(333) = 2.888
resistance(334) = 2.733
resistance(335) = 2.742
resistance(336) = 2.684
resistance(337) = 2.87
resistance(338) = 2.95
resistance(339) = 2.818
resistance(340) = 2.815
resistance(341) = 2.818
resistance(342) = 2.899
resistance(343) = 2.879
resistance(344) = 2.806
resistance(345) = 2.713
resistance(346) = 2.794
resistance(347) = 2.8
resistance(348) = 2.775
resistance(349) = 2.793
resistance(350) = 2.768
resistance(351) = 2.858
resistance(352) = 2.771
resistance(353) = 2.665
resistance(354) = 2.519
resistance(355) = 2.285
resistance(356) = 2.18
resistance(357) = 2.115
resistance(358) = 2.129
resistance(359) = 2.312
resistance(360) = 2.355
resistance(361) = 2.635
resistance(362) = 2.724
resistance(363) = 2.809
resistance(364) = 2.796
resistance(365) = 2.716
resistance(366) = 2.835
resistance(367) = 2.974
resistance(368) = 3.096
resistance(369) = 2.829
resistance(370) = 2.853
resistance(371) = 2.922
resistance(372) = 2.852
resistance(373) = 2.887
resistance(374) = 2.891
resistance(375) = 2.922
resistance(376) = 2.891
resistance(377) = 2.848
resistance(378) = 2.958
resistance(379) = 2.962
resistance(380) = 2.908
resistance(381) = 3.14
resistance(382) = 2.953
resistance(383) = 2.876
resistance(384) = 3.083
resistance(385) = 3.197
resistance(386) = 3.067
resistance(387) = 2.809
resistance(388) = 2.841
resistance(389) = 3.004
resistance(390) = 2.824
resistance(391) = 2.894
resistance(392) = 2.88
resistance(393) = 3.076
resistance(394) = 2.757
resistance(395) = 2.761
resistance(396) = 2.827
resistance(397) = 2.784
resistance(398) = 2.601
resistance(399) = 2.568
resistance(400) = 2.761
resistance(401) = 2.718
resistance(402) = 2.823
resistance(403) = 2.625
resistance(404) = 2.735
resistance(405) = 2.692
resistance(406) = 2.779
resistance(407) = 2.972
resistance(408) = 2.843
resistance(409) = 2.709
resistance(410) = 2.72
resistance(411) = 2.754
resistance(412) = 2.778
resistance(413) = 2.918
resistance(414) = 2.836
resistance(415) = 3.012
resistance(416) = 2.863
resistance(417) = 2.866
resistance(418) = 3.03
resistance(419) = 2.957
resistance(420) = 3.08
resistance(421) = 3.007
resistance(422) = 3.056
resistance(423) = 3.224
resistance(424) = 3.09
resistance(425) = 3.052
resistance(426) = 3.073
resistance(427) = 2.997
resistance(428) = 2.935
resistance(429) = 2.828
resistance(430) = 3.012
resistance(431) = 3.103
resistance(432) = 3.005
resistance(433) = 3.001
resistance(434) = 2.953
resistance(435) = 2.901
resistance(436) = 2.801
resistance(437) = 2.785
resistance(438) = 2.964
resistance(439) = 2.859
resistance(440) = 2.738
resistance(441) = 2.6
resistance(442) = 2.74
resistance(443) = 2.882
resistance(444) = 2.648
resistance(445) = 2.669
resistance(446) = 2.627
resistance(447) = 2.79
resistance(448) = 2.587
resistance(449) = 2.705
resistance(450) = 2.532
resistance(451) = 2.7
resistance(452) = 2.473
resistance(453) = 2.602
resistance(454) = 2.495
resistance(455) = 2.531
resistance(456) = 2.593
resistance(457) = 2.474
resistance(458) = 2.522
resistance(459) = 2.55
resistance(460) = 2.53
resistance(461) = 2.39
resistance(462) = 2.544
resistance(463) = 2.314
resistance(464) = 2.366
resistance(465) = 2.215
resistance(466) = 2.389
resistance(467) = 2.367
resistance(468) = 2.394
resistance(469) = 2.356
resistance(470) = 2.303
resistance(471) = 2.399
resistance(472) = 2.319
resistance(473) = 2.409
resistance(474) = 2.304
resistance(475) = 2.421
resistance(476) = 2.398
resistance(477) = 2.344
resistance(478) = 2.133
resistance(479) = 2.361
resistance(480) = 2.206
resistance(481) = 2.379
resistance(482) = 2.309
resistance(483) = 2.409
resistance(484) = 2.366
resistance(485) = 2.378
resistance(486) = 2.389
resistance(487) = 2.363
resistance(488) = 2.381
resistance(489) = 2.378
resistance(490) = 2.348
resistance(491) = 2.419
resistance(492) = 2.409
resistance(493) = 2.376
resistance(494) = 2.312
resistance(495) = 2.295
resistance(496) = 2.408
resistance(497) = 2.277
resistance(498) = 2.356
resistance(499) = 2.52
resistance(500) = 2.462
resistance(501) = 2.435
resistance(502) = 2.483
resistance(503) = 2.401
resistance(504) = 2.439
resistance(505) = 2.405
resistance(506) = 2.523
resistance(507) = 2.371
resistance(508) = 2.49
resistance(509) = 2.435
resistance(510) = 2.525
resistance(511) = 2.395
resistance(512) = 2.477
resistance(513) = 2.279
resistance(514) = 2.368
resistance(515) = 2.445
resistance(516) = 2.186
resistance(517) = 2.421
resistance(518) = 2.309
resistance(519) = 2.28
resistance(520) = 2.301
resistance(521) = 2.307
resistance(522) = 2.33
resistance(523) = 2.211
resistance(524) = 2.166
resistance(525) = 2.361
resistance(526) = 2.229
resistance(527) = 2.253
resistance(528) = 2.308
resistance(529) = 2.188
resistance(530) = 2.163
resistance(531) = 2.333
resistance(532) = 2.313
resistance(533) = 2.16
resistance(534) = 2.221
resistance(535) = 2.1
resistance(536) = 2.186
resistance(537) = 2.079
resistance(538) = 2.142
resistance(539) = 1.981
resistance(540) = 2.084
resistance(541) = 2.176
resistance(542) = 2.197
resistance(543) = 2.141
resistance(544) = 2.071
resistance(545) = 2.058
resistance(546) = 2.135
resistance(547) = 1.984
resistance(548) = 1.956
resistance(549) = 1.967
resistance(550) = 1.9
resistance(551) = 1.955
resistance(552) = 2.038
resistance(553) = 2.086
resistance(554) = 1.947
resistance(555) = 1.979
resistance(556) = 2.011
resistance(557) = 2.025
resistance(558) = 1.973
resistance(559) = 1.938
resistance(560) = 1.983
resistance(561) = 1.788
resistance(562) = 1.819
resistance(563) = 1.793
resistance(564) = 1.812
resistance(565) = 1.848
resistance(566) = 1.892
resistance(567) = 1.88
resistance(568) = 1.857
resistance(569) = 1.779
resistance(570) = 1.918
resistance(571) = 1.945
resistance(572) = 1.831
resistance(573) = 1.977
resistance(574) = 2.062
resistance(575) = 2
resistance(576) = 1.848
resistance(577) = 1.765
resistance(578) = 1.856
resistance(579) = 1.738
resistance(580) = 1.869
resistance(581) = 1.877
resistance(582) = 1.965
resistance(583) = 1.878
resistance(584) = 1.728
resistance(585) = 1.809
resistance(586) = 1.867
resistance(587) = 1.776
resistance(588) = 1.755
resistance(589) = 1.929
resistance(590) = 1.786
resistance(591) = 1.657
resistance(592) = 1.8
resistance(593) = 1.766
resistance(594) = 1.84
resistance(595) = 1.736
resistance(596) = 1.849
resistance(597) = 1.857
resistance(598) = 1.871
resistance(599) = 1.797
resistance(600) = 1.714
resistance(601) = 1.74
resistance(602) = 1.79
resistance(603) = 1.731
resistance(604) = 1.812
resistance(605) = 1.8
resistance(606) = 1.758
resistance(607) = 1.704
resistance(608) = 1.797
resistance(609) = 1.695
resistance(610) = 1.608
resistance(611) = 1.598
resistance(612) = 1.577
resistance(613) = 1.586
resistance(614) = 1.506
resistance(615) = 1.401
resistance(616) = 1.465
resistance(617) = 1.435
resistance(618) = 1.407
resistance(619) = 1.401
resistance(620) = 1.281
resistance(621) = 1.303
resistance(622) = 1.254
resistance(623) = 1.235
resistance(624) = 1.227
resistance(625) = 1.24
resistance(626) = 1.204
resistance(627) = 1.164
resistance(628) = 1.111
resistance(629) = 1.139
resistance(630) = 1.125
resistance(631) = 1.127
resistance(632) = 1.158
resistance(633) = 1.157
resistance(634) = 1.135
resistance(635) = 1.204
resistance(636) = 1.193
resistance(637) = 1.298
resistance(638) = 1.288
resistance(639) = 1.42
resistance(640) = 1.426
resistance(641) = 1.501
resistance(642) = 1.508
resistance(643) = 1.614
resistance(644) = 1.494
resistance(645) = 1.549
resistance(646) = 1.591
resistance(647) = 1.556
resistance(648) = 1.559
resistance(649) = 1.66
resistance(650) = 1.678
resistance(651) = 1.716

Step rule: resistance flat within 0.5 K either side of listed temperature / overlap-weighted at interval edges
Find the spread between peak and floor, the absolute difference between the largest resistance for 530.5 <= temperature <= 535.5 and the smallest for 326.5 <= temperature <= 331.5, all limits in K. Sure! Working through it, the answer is 0.31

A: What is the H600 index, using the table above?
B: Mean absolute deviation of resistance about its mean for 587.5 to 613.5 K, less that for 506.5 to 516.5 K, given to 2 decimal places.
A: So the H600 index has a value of -0.01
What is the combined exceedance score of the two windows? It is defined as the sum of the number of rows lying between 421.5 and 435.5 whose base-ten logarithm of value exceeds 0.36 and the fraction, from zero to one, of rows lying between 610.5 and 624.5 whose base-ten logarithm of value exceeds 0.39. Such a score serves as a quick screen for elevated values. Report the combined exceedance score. 14.0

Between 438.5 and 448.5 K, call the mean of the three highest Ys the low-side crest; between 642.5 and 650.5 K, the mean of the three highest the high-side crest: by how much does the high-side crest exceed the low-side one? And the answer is -1.2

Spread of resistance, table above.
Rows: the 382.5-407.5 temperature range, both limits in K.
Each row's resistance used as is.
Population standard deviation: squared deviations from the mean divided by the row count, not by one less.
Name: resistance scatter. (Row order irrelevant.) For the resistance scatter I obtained 0.15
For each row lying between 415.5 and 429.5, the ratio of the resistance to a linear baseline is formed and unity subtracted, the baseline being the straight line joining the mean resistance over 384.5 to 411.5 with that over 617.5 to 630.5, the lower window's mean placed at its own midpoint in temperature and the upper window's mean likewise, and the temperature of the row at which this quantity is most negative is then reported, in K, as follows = 416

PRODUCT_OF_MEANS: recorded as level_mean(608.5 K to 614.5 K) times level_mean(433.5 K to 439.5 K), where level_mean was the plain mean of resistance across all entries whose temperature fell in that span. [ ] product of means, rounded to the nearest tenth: 4.6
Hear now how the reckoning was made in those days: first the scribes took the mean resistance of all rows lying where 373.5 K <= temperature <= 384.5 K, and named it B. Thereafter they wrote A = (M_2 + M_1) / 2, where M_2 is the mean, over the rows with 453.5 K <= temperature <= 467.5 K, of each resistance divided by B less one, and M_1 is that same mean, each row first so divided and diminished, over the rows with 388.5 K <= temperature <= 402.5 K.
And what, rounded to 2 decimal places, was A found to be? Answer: -0.11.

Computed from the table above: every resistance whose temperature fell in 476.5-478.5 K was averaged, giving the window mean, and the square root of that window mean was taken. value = 1.5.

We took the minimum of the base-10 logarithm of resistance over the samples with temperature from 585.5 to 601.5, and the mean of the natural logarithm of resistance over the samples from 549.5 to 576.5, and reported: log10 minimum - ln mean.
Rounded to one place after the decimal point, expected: -0.4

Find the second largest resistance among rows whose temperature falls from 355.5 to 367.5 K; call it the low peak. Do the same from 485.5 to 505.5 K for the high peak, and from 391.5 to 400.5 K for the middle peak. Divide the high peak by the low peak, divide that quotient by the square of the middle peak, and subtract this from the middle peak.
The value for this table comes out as 2.77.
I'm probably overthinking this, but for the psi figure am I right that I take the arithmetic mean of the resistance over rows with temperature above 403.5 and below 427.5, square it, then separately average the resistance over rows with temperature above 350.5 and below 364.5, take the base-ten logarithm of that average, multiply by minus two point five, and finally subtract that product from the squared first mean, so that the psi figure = 9.5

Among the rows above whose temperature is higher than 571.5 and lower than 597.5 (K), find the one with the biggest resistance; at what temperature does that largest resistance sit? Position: 574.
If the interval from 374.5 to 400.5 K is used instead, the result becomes 385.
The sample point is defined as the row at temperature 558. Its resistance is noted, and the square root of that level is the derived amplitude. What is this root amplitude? 1.40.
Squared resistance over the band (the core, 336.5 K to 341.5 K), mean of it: 8.1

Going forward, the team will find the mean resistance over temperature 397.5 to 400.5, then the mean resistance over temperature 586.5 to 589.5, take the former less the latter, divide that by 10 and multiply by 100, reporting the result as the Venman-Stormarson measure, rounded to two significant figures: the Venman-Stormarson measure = 8.2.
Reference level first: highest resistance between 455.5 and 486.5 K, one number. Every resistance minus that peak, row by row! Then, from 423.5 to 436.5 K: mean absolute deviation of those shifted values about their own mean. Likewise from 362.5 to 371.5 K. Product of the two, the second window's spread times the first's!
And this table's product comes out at 0.0064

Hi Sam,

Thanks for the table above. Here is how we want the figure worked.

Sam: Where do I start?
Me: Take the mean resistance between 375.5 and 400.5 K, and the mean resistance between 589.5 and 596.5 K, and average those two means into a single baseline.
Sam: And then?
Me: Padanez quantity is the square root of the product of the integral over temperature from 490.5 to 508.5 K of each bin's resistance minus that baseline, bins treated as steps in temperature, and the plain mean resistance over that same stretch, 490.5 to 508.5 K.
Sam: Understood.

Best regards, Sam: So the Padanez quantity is 1.8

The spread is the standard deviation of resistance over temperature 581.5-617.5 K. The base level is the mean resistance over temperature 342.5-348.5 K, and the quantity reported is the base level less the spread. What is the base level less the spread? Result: 2.66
